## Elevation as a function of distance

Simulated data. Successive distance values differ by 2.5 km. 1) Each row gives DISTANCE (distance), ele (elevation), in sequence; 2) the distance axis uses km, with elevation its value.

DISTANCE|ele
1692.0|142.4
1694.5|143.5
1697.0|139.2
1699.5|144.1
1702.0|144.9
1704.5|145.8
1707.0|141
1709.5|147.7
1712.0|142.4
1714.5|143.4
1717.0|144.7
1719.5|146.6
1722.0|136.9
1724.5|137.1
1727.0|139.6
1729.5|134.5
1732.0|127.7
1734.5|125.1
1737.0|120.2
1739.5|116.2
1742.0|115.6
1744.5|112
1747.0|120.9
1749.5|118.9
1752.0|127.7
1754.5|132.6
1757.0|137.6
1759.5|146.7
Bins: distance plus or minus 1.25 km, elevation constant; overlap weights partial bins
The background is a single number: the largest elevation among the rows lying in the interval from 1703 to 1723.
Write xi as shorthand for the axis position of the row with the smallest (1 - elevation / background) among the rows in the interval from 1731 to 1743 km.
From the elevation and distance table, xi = 1732.0 km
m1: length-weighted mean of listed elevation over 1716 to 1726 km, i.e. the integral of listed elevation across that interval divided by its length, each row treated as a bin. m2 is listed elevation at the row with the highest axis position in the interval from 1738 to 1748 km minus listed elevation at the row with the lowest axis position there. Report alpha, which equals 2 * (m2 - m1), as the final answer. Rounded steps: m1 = 141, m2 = 5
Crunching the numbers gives -273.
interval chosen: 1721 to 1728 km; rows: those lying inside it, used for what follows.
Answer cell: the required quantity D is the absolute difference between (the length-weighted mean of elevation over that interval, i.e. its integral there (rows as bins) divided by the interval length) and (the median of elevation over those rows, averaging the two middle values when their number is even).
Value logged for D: 0.74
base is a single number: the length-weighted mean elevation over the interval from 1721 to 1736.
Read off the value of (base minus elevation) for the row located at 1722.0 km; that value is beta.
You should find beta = -4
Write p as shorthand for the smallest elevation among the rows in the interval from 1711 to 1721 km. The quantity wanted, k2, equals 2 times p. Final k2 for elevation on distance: 285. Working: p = 142.4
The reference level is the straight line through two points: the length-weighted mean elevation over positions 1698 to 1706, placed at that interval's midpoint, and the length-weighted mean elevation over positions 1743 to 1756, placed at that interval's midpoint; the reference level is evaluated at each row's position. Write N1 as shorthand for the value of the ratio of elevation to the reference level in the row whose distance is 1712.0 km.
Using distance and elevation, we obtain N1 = 1.02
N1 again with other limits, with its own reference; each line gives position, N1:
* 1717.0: 1.05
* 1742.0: 0.92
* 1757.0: 1.16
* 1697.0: 0.95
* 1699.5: 0.99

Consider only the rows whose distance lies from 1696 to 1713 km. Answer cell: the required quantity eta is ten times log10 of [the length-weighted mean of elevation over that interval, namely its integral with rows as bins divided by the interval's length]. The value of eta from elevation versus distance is 21.6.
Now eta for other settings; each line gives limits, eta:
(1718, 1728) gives 21.5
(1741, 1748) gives 20.6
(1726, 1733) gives 21.3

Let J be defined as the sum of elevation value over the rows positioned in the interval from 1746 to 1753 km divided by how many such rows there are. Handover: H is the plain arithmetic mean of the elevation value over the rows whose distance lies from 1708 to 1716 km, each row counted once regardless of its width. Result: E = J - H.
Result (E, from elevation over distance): -22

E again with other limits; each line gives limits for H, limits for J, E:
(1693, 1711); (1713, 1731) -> -3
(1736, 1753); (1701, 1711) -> 26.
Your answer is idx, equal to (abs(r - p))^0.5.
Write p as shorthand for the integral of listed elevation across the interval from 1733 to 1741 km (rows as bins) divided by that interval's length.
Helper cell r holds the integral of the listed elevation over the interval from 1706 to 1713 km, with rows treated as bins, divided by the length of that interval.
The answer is 4.8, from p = 120.6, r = 144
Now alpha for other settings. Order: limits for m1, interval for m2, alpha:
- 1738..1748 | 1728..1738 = -261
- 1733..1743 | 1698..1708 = -245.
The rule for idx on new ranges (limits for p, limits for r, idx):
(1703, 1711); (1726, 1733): 3.3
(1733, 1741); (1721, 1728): 4.2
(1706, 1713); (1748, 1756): 4.2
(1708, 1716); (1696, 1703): 1.3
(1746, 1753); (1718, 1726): 4.2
